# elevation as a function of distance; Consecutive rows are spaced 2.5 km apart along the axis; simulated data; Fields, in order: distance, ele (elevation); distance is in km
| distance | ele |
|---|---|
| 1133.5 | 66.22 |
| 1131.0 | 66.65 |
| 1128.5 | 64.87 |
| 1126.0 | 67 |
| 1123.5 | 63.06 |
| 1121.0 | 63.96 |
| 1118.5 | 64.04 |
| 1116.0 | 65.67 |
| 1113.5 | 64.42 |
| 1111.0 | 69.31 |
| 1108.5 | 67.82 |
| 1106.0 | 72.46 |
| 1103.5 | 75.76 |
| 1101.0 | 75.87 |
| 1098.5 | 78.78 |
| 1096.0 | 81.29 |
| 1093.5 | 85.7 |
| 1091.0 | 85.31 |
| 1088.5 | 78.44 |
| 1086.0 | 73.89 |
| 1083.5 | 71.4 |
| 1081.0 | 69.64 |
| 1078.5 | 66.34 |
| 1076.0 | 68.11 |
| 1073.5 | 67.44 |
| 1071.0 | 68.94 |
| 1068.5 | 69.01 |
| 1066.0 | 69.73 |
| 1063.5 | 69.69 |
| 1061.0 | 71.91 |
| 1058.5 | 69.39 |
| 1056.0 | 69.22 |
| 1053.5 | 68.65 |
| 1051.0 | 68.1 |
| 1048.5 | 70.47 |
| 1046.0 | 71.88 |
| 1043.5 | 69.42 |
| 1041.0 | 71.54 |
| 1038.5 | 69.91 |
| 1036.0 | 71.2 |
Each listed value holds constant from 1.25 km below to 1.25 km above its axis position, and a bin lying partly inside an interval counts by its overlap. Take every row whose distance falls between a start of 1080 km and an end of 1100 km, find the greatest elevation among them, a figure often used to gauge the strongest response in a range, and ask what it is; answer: 85.7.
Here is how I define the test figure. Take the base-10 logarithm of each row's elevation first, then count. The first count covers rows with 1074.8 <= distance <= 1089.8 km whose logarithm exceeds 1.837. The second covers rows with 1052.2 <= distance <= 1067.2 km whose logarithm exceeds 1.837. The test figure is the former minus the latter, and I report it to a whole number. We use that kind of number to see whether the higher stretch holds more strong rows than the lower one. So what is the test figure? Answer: -1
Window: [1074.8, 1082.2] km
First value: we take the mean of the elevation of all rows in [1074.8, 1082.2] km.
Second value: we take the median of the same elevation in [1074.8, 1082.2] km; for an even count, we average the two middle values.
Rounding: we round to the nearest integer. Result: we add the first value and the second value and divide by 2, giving 68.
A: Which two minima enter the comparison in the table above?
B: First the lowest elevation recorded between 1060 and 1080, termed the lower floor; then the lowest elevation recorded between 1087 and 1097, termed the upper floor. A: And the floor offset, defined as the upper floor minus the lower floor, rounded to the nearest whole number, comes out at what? 12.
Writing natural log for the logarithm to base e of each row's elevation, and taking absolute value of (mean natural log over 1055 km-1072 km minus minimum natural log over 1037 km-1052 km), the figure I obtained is 0.023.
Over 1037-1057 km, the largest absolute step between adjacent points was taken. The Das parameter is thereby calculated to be 2.5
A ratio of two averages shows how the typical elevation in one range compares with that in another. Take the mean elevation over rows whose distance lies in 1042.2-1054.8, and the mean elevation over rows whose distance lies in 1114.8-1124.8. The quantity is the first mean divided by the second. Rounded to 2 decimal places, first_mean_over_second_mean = 1.09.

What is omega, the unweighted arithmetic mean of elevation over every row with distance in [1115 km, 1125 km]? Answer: 64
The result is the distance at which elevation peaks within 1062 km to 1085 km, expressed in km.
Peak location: 1083.5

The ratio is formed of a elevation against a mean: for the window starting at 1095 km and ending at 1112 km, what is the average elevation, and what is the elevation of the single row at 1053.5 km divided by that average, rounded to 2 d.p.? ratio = 0.92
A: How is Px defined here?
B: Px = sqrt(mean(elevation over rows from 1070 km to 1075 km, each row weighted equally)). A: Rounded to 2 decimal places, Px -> 8.26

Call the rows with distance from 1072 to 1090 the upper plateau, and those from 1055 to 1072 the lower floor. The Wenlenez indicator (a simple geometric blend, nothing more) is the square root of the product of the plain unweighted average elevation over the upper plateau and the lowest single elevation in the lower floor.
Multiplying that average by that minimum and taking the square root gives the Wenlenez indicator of 70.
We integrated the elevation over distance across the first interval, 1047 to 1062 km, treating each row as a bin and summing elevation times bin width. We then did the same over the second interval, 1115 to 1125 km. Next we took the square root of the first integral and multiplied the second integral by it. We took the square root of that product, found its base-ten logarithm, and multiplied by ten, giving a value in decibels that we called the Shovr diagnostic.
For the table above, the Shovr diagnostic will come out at 21.6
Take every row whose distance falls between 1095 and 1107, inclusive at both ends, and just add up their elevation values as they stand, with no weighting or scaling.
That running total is 384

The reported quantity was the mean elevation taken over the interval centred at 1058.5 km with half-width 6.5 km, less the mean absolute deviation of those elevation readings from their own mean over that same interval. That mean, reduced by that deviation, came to 68.9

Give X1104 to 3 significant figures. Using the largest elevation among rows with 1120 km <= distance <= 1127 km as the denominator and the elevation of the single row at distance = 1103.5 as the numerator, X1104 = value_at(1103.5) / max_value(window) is 1.13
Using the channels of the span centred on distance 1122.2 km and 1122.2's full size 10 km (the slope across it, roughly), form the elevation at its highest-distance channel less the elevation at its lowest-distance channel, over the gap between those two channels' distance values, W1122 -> 0.4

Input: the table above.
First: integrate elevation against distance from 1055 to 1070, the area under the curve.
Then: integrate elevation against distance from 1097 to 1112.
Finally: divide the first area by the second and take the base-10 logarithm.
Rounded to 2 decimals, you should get -0.02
